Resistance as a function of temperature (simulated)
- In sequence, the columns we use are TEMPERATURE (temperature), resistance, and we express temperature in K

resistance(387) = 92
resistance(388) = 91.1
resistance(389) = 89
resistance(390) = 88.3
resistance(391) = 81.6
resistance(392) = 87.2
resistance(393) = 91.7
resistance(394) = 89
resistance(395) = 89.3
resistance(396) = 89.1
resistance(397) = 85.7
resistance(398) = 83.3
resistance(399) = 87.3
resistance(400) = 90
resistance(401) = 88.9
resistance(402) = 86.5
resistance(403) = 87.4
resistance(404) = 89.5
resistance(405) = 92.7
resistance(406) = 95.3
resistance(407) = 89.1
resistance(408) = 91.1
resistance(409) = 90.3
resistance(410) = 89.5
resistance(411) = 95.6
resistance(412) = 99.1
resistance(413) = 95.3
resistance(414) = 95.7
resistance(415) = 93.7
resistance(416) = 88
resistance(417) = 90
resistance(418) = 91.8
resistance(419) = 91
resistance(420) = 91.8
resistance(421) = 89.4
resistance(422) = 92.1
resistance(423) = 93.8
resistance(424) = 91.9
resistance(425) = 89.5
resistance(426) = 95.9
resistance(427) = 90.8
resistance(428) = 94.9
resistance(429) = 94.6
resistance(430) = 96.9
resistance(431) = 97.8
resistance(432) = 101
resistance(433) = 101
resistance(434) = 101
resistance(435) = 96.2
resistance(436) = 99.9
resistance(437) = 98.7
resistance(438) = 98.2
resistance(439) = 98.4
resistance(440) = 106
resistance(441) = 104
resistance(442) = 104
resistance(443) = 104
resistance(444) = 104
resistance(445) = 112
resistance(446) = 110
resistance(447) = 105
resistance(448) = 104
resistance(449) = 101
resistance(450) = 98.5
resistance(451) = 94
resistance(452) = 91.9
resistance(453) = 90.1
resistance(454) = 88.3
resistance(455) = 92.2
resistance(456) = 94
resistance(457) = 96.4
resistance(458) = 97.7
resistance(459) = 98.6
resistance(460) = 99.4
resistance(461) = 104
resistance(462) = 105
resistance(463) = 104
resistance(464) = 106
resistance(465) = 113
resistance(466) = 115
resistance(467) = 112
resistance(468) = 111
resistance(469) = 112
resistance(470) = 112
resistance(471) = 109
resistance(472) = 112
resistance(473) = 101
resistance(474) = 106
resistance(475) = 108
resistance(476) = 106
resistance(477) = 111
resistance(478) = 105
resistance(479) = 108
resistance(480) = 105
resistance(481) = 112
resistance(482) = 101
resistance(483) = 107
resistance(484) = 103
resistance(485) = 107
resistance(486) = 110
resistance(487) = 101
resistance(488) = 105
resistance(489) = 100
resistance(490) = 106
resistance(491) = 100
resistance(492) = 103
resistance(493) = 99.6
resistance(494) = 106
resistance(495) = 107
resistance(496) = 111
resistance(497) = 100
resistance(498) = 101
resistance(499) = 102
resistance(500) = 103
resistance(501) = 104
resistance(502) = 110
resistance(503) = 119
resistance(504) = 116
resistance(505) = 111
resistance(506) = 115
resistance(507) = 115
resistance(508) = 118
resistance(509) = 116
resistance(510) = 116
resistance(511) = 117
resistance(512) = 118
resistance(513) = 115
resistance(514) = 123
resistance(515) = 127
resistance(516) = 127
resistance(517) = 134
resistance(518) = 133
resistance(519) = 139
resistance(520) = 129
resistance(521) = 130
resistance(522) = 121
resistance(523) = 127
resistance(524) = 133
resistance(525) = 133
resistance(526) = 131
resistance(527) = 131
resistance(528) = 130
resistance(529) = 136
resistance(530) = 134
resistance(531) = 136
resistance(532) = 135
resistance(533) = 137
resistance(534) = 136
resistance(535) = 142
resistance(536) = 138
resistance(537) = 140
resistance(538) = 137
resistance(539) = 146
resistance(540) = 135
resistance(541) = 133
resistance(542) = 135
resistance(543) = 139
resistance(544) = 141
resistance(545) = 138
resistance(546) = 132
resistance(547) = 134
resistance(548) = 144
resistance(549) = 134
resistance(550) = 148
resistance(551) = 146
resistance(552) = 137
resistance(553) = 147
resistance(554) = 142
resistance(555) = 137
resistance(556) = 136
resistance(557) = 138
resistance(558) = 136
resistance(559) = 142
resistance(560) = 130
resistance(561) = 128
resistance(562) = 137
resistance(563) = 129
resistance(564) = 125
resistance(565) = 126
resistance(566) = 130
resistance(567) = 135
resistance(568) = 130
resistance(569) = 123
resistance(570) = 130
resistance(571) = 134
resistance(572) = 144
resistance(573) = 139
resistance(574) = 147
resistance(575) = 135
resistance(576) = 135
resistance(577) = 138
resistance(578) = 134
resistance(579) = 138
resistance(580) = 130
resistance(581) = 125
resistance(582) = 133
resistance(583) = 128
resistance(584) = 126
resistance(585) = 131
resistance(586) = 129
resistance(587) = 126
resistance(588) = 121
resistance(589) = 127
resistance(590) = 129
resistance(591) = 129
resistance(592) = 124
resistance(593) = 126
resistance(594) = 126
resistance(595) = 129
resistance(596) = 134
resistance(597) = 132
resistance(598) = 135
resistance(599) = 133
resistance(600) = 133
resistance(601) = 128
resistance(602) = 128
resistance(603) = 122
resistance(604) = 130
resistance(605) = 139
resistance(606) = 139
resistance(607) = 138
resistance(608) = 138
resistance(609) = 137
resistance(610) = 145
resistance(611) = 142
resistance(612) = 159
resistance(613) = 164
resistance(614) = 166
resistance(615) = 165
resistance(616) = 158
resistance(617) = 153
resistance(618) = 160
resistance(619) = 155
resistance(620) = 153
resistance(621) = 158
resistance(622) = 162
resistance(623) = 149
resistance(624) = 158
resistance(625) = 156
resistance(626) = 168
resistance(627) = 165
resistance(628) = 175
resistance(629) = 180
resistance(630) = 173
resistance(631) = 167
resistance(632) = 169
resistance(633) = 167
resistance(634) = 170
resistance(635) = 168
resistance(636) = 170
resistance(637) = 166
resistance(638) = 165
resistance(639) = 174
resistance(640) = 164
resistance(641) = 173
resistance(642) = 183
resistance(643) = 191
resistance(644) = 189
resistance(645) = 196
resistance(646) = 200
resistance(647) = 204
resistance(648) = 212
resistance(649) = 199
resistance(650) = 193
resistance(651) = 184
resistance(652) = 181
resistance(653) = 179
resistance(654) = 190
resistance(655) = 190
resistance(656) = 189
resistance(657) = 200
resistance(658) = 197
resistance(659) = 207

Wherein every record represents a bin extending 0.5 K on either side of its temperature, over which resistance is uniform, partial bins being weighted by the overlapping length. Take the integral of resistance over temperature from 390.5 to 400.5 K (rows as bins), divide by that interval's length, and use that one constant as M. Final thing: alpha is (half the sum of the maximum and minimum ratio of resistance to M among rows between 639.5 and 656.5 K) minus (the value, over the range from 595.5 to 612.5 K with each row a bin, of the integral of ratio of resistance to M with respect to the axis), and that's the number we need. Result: -24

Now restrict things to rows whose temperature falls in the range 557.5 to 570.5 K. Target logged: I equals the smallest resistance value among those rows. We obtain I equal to 123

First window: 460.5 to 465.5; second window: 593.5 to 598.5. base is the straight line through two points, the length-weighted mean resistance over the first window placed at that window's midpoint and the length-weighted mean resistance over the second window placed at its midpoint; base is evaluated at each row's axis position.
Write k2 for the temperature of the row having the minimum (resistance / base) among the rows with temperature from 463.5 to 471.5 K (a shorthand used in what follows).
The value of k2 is 464 K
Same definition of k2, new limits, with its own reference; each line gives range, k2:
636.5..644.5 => 640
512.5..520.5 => 513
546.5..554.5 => 549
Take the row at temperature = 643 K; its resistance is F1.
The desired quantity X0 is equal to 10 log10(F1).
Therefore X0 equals 22.8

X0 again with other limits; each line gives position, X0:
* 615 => 22.2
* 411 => 19.8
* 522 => 20.8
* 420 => 19.6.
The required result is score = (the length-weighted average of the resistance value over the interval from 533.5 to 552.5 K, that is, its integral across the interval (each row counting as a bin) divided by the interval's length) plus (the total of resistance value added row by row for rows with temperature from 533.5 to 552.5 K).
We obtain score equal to 2774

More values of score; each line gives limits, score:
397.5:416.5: 1819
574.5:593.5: 2594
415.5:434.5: 1877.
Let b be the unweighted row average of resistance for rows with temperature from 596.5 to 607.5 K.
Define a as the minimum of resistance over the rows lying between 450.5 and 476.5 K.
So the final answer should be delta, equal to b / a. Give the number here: 1.5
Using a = 88.3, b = 132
